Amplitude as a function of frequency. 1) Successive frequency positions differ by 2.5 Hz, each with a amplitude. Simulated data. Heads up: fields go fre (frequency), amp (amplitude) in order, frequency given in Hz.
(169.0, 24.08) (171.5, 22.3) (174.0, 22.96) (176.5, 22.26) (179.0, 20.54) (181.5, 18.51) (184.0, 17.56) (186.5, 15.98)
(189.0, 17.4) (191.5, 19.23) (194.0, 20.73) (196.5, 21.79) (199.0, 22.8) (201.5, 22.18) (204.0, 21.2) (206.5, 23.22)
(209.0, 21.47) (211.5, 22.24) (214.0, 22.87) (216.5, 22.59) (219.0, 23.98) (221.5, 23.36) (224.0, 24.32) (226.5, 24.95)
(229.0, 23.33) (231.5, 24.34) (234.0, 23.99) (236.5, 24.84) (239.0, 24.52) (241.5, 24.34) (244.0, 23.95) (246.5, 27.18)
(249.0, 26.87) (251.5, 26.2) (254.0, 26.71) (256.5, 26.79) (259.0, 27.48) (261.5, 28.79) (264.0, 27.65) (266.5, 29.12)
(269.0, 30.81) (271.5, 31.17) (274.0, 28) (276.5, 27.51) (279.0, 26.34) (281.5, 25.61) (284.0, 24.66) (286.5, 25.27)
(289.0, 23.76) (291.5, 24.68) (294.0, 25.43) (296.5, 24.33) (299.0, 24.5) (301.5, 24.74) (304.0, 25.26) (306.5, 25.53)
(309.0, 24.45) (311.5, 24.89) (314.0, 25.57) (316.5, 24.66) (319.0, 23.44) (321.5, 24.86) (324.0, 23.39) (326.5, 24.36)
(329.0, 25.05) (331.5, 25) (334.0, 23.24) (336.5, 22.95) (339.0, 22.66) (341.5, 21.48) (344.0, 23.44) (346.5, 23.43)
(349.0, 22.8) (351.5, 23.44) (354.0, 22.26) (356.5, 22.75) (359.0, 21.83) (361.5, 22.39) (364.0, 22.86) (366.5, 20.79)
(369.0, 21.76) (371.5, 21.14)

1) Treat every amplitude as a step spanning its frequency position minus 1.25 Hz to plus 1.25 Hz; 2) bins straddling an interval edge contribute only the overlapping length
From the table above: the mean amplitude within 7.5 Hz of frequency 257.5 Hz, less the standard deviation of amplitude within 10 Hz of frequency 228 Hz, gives 26.7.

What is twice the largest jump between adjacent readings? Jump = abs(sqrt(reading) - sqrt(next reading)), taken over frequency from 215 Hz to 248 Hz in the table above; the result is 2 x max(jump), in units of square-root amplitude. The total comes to 0.64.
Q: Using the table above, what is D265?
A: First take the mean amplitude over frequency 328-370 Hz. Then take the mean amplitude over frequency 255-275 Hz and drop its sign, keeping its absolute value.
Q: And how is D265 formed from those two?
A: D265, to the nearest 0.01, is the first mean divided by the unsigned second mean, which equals 0.79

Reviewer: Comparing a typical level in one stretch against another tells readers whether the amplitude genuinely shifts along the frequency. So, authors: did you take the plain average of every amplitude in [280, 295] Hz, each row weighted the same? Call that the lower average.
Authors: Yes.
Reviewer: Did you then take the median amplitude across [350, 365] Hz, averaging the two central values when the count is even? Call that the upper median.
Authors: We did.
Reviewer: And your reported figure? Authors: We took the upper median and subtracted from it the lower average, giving -2.3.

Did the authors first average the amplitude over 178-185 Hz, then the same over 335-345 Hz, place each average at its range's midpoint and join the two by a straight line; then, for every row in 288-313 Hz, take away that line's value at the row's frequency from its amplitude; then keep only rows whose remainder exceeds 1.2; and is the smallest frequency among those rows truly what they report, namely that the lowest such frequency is 289.0 Hz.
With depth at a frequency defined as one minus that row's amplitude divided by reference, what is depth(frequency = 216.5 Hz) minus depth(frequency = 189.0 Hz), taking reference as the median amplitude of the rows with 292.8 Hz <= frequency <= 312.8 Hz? -0.21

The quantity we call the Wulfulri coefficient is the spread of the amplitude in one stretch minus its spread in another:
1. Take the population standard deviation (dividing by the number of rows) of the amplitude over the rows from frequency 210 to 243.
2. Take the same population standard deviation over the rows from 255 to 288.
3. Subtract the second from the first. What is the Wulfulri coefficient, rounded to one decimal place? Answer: -1.1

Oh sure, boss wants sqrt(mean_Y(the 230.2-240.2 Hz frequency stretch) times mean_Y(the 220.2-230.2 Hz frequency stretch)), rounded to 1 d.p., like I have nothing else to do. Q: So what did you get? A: 24.2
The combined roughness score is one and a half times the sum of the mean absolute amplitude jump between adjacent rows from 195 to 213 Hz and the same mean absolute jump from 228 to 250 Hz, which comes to 3.0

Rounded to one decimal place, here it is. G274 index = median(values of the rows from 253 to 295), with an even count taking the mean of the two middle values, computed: 26.8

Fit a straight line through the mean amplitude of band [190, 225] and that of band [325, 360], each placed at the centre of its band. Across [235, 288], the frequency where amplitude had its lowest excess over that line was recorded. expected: 244.0 Hz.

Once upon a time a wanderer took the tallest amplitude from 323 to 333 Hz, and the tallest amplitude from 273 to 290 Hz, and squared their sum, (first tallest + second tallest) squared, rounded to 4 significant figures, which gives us 2814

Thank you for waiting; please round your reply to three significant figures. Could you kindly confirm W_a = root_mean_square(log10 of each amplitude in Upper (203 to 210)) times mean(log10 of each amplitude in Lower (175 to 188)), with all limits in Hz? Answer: 1.71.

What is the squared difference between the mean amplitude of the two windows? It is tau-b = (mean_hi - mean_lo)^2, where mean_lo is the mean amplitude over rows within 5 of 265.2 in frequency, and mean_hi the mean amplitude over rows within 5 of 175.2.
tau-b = 50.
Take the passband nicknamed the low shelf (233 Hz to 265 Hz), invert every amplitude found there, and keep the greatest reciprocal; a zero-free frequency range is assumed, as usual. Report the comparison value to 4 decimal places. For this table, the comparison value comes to 0.0418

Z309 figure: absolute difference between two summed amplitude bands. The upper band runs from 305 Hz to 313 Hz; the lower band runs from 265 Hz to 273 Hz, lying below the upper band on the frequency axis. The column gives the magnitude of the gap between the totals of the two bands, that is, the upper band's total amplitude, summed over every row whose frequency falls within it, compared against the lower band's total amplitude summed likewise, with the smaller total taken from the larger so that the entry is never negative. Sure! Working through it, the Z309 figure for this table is 16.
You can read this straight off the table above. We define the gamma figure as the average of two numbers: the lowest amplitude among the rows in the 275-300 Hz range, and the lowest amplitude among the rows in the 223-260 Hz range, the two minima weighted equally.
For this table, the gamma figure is 23.5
